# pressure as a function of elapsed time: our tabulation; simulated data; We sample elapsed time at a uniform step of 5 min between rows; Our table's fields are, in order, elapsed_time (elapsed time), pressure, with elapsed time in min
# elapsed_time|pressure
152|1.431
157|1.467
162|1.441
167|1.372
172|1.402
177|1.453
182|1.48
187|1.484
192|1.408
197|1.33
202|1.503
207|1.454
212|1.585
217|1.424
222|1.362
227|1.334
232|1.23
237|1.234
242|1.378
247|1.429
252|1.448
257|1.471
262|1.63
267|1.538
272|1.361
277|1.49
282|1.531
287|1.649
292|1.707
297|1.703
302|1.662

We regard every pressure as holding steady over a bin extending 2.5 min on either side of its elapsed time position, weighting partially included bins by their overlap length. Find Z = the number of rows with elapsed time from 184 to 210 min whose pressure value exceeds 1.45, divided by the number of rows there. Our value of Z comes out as 0.60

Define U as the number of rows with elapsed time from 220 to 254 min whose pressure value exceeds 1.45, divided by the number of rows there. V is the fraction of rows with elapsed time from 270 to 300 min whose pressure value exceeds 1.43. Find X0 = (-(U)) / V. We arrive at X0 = 0.00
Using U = 0.00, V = 0.83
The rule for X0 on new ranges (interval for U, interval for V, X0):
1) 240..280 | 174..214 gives -0.67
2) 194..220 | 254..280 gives -0.75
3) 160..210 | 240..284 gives -0.75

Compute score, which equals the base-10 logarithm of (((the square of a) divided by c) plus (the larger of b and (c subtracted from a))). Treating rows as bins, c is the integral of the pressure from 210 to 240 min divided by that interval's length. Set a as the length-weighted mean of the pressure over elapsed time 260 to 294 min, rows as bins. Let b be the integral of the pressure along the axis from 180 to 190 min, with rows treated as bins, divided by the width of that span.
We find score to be 0.51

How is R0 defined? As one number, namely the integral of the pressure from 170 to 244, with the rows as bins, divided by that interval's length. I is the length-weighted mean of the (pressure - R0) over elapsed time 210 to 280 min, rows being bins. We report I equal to 0.018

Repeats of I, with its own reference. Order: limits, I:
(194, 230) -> 0.020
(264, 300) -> 0.166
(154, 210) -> 0.033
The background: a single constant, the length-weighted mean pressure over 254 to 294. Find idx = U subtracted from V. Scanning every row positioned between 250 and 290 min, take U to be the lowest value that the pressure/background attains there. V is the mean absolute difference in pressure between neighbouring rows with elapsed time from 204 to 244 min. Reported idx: -0.79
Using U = 0.88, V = 0.09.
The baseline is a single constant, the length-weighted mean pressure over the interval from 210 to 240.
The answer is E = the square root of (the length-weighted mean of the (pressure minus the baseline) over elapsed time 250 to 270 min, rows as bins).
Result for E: 0.40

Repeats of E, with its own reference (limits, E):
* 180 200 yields 0.26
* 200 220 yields 0.36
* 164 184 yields 0.26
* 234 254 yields 0.09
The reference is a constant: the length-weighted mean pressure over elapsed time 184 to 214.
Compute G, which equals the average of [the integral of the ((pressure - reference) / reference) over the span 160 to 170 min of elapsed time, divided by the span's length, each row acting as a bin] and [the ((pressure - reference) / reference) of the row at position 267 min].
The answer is 0.008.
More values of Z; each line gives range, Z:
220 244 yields 0.00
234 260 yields 0.20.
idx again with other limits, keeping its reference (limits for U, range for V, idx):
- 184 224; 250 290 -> -0.76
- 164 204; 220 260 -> -0.81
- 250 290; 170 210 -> -0.82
